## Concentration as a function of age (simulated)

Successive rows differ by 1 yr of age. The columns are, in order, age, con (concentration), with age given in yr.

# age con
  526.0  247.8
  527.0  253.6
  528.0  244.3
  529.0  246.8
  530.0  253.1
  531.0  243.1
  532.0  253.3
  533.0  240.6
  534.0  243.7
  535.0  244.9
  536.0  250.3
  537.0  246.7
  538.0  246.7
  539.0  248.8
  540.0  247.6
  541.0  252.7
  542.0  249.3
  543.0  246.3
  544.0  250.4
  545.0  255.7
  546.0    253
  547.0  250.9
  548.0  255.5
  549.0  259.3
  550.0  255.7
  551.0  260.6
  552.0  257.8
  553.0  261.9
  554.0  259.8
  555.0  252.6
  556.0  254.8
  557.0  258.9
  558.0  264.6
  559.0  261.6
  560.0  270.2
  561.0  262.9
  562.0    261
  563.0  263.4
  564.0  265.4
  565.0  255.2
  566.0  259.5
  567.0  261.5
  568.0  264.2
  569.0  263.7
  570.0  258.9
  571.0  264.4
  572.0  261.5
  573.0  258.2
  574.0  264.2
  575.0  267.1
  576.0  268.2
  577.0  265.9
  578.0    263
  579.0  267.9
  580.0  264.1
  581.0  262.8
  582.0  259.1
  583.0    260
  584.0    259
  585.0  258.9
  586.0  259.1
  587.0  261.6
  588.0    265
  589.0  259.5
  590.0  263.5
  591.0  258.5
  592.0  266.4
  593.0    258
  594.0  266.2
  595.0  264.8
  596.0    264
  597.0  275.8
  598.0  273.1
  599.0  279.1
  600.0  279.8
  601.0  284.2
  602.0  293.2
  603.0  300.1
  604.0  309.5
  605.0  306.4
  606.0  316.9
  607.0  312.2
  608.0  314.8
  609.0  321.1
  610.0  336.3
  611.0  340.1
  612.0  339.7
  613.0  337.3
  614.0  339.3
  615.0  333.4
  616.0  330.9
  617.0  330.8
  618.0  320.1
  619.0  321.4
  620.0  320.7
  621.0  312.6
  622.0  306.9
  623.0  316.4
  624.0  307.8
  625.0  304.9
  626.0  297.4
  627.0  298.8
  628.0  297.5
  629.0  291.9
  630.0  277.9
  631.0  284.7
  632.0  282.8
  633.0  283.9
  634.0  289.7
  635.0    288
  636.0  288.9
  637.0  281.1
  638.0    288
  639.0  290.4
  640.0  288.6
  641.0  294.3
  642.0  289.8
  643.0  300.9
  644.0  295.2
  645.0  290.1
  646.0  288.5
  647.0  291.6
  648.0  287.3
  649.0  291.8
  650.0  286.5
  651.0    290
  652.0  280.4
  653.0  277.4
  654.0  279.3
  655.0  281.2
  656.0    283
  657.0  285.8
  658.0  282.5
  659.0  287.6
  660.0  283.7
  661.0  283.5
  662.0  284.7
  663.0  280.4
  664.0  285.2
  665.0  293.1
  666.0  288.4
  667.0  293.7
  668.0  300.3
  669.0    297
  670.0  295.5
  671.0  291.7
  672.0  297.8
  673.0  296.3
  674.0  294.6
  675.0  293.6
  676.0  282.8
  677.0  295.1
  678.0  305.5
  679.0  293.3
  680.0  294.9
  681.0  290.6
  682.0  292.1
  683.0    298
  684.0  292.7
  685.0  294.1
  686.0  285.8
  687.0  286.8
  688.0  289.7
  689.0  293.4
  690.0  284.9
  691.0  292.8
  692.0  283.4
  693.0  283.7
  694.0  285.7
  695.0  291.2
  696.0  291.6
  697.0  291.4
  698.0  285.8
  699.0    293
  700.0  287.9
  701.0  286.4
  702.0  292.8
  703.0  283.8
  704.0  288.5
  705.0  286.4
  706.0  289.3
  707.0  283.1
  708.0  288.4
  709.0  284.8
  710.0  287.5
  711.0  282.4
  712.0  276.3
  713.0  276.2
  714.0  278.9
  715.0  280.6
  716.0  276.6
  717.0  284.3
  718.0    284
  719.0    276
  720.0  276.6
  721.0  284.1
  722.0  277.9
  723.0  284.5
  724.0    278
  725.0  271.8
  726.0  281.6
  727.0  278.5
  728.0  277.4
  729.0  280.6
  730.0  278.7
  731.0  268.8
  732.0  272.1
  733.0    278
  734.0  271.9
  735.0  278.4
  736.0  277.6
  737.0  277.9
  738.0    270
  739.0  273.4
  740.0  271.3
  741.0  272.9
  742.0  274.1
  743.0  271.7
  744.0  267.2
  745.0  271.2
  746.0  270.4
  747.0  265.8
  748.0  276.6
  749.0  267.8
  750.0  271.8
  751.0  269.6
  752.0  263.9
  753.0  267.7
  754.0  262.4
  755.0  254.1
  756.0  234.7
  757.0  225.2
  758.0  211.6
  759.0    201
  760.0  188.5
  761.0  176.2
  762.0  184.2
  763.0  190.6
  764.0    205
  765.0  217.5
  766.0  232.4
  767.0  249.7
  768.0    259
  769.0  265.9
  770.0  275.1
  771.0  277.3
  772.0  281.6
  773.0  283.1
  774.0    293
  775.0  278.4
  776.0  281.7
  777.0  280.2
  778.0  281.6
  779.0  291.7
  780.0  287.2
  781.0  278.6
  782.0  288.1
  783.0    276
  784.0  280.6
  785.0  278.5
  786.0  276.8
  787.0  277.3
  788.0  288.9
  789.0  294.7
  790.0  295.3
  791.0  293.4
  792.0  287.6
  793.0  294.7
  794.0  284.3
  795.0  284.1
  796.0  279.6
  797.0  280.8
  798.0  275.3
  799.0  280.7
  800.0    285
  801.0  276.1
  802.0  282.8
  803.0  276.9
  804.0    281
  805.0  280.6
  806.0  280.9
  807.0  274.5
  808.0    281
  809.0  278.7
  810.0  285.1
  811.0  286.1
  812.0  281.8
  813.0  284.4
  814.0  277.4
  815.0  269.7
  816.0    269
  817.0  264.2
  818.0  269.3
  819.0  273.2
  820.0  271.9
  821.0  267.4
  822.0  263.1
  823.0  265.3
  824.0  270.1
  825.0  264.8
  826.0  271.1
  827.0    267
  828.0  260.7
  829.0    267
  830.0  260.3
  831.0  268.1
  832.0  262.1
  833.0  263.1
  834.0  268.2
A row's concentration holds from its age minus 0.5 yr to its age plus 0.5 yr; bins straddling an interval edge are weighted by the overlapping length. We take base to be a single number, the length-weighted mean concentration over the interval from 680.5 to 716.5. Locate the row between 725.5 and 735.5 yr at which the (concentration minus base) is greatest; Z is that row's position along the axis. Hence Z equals 726.0 yr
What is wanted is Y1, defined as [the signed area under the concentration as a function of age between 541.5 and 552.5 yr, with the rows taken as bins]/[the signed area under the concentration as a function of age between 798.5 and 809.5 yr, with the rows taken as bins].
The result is 0.91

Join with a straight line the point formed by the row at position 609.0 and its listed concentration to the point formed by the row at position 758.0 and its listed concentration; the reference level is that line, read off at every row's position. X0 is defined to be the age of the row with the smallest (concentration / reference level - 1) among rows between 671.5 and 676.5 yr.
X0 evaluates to 676.0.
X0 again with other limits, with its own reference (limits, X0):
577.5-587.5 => 582.0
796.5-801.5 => 798.0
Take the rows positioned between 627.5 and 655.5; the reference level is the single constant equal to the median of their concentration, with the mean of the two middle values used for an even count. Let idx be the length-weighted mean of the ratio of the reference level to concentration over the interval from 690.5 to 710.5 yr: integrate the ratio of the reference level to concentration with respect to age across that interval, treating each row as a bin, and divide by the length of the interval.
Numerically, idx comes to 1.00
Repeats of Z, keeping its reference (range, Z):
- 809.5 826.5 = 811.0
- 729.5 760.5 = 730.0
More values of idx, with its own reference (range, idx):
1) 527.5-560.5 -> 1.14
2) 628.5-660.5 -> 1.01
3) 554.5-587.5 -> 1.10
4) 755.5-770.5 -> 1.33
